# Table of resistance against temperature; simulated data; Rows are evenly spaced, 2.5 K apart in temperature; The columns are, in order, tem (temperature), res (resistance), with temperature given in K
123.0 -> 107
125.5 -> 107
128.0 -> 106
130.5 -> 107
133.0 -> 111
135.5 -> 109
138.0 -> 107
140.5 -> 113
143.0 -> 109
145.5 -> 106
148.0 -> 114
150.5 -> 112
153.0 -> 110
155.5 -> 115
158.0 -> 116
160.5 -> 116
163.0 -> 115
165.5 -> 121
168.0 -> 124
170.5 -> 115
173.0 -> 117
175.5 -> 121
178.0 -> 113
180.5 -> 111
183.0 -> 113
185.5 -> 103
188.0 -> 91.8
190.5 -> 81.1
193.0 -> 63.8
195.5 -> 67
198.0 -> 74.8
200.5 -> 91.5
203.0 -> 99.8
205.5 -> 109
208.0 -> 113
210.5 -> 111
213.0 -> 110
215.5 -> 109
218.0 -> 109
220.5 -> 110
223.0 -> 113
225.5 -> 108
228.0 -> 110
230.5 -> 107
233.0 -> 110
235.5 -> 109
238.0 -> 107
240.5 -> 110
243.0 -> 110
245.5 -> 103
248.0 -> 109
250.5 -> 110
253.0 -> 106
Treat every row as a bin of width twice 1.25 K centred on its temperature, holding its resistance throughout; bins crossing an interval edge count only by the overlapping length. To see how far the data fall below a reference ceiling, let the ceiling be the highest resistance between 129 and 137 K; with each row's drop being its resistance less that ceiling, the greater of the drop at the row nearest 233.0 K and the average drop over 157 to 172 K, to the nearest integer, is 7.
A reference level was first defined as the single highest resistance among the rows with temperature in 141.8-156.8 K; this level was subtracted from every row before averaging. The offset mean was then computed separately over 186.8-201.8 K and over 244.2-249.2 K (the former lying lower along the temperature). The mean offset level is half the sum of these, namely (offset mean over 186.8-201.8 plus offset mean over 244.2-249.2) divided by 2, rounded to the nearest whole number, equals -23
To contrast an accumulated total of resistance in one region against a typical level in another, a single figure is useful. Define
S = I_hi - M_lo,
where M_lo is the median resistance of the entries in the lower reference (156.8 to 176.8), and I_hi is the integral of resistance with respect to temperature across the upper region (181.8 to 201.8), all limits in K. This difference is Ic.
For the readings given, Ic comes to 1598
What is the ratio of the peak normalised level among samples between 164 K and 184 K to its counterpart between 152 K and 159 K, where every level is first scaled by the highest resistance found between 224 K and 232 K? 1.07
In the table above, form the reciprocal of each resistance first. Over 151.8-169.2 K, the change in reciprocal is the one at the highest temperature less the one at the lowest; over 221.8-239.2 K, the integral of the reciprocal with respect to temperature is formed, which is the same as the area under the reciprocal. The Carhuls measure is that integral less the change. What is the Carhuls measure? 0.161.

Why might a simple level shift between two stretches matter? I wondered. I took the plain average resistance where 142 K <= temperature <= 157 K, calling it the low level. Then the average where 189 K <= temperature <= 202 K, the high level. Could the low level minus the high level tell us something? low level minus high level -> 35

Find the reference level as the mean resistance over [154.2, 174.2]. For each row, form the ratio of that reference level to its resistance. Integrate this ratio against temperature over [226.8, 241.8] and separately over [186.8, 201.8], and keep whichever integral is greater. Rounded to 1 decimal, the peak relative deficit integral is 22.9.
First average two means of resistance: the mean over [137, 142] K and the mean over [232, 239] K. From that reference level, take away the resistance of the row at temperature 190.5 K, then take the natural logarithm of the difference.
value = 3.3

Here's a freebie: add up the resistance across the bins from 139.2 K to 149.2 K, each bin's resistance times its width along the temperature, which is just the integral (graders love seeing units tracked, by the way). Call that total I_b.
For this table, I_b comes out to 1105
